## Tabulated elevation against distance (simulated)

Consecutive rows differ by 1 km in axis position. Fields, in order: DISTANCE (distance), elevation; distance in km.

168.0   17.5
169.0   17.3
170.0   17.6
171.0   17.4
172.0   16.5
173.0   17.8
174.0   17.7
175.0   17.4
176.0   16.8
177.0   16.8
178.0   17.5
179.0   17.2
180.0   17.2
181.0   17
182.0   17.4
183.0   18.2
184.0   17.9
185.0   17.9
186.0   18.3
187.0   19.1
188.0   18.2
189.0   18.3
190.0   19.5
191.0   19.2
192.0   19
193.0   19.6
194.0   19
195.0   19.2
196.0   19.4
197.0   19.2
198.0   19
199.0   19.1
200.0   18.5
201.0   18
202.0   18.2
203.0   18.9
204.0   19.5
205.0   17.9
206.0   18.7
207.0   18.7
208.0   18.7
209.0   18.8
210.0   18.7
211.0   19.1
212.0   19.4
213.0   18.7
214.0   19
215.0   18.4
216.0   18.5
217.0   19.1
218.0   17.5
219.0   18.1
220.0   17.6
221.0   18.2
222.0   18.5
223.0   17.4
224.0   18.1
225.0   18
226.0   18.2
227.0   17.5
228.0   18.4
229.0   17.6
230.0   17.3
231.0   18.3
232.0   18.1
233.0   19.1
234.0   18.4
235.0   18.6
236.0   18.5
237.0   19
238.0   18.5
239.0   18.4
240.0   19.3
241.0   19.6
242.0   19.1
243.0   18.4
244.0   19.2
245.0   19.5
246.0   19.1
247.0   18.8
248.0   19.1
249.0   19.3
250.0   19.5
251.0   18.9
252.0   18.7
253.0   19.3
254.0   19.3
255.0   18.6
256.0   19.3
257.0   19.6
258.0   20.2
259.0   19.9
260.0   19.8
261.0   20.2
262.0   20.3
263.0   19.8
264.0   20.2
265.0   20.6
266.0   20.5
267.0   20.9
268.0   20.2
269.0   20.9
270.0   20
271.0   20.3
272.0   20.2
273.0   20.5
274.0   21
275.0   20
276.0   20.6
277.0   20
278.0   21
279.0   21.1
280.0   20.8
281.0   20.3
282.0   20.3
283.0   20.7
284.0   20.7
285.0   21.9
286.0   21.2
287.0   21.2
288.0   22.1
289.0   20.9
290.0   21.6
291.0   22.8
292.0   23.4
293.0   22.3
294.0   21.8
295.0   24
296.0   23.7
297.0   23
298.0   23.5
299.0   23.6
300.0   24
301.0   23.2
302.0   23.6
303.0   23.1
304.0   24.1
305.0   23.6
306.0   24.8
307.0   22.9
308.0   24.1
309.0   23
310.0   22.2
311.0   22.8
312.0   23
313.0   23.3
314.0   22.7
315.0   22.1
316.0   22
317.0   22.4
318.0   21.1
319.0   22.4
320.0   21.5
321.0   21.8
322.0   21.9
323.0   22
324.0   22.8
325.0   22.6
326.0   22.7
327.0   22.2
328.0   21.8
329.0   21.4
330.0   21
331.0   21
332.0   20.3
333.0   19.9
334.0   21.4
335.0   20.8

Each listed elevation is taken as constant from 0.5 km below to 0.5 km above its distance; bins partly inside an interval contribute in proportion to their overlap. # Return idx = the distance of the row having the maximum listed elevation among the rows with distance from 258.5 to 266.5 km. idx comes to 265.0 km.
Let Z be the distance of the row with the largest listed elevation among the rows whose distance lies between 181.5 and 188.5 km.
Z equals 187.0 km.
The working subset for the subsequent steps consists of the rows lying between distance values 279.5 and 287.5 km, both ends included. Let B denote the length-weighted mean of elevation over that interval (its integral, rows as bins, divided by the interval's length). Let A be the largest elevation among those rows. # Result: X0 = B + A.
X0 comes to 43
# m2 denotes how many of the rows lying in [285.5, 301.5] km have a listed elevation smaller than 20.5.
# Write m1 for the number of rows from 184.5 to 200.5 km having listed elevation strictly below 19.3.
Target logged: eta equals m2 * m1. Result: 0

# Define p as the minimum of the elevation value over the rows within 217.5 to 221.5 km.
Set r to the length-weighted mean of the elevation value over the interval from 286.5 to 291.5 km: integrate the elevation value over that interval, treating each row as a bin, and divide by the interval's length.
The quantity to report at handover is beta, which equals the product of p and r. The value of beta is 380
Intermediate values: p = 17.5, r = 21.7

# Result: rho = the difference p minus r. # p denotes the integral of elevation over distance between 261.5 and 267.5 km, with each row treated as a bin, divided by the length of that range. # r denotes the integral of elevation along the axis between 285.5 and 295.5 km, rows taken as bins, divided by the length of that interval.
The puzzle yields -1.75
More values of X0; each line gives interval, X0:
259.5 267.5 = 41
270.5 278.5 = 41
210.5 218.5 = 38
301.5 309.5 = 48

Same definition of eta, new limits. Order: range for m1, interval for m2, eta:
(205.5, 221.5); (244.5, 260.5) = 240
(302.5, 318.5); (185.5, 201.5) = 0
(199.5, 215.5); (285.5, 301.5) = 0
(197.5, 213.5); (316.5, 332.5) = 14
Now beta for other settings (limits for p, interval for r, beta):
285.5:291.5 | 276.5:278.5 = 428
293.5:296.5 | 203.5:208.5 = 408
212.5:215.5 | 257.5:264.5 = 369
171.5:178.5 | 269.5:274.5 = 337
